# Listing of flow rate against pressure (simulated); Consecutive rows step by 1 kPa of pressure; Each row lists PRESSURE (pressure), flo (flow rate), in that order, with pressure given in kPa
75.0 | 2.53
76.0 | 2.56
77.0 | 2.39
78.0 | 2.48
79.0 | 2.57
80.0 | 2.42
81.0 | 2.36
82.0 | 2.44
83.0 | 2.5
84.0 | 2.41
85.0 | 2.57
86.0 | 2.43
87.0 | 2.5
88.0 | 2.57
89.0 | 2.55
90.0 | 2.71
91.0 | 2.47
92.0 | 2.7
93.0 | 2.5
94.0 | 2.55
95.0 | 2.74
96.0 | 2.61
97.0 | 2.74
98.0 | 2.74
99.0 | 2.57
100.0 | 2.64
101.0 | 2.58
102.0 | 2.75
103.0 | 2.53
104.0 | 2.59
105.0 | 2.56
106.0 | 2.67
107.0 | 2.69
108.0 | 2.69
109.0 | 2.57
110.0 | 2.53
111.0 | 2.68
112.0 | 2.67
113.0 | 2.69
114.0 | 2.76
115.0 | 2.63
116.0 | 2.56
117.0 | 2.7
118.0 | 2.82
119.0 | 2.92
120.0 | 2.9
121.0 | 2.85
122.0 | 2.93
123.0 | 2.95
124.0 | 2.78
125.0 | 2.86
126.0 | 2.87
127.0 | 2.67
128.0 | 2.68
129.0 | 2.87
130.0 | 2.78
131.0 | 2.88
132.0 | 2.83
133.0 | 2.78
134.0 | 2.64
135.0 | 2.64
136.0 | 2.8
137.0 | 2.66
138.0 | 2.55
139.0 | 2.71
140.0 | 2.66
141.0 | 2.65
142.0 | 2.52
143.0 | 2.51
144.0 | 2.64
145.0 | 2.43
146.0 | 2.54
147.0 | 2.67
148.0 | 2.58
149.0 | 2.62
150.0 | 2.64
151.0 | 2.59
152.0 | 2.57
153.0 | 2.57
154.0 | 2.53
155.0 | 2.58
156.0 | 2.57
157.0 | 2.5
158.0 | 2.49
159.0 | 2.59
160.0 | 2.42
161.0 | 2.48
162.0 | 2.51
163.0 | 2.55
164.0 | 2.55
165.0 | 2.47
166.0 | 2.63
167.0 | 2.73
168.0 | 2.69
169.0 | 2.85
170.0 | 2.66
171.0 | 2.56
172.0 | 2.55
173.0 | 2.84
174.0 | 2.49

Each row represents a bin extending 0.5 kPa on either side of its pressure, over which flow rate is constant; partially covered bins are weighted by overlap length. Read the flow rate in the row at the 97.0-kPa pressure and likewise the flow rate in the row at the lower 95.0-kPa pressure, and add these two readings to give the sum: 5.5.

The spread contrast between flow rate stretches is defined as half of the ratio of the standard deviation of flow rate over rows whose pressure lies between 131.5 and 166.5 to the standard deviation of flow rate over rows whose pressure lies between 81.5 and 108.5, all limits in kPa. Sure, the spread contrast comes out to 0.47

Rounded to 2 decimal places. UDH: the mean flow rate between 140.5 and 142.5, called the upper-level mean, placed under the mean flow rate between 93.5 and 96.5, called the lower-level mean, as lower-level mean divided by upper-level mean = 1.02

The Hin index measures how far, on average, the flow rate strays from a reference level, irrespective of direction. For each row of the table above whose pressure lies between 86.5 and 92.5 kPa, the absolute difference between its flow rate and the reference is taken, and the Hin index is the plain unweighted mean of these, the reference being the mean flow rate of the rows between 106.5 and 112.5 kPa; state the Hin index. 0.10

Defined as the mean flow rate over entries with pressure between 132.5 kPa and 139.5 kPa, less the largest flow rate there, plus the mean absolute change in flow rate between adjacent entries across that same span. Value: 0.00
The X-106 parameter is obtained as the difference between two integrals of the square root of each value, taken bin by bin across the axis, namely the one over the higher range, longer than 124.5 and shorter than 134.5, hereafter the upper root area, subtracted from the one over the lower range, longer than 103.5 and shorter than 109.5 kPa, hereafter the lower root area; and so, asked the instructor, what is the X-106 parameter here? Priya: -7.0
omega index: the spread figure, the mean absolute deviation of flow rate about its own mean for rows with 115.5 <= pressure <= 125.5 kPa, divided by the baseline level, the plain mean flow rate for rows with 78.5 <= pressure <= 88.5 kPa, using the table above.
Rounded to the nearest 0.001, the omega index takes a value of 0.036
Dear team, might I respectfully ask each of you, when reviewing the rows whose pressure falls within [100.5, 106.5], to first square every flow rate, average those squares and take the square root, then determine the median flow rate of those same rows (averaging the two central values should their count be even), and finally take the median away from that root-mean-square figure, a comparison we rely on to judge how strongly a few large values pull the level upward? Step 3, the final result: 0.029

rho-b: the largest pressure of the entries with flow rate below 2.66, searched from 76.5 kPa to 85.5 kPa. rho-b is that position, 85.0 kPa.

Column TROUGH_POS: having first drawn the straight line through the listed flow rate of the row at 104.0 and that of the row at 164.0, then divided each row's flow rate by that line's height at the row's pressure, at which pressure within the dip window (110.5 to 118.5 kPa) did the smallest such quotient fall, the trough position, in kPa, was 116.0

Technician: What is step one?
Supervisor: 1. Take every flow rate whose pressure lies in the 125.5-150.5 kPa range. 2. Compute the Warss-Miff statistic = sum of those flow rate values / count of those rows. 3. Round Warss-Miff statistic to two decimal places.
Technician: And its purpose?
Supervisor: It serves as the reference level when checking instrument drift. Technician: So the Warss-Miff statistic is 2.67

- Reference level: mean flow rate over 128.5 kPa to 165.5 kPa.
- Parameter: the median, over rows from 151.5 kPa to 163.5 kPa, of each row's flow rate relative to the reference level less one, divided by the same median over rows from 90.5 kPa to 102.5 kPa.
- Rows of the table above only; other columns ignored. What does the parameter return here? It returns -4.7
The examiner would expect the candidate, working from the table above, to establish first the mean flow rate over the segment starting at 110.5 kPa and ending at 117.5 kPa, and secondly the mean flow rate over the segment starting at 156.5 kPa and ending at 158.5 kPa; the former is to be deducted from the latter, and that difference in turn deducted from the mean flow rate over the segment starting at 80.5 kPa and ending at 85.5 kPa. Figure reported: 2.63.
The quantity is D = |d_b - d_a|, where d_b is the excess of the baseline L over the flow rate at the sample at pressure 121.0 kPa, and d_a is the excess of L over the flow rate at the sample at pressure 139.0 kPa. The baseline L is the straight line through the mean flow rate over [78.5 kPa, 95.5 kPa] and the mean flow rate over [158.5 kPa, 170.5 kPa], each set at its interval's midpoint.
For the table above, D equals 0.16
